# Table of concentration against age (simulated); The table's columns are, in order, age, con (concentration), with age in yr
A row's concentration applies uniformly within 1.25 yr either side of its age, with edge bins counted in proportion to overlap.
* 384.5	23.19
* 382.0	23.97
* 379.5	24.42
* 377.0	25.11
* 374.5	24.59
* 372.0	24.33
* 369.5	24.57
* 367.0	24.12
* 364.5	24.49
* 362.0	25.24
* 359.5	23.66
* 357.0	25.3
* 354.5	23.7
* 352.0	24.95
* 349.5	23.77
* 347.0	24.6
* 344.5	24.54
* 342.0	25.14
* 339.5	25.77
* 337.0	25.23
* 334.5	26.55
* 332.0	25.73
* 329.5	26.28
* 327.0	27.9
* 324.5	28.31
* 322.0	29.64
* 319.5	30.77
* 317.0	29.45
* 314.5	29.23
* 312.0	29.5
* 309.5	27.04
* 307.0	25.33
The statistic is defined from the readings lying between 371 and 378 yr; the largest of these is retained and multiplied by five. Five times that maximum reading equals 126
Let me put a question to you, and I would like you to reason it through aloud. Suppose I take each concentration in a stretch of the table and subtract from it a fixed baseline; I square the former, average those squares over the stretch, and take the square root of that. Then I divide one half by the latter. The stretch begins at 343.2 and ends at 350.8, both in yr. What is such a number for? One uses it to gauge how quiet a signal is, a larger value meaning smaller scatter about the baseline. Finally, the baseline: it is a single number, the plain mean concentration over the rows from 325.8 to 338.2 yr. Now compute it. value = 0.24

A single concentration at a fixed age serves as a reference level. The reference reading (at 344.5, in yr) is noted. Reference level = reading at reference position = 24.54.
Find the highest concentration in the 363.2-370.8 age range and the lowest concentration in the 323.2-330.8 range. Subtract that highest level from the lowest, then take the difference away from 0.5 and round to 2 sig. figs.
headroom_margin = -1.2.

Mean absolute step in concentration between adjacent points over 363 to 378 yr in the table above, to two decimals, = 0.37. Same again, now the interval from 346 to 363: 1.35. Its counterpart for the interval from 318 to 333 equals 1.01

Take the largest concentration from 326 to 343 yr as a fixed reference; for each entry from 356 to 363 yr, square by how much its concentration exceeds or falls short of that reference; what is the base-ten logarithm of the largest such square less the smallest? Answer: 1.05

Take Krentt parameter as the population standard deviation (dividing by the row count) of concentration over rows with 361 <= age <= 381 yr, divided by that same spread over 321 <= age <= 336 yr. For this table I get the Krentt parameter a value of 0.3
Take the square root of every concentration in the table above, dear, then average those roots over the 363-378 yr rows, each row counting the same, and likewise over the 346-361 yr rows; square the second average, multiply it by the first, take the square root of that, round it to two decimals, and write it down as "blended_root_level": 10.98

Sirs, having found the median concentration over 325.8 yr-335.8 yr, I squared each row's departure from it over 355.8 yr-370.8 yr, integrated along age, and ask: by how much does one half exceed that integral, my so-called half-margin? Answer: -56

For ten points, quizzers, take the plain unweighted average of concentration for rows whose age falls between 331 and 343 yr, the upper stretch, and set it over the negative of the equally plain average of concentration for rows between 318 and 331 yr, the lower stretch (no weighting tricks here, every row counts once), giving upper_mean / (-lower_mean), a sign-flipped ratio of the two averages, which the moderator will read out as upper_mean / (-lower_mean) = -0.90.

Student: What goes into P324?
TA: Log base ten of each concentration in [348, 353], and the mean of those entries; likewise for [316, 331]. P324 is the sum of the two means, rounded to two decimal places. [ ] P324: 2.84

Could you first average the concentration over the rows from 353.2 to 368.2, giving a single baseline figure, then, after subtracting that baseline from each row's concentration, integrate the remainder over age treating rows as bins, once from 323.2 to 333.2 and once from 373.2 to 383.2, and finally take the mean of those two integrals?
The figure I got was 14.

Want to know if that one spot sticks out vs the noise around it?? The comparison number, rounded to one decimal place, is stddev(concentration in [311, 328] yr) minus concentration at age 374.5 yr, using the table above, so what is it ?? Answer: -23.7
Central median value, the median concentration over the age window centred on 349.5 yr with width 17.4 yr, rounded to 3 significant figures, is 24.6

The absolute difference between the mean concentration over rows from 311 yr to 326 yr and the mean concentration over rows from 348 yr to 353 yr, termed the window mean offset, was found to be 5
